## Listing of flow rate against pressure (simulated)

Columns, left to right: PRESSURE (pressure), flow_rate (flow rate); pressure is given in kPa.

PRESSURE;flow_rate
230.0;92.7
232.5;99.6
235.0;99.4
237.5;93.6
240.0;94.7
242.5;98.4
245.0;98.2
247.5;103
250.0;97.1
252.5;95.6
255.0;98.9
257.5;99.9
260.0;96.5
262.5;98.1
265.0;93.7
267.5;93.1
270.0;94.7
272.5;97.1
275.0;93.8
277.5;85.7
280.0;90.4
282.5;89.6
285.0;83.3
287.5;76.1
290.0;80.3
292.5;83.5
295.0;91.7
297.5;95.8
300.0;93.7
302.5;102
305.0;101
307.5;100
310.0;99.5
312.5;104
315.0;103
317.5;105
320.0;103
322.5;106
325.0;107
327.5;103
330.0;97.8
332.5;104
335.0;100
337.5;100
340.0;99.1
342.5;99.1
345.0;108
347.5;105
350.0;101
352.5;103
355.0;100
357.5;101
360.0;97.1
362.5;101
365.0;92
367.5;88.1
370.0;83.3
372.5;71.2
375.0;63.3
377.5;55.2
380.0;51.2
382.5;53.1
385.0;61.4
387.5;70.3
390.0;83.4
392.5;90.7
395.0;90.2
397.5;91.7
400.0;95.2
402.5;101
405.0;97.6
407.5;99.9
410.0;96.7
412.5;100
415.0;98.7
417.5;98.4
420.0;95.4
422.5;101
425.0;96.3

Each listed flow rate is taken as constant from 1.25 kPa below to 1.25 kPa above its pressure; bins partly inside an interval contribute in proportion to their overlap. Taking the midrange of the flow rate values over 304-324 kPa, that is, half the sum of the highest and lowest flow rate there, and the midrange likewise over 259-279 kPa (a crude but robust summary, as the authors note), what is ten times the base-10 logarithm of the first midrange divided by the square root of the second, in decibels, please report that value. 10.3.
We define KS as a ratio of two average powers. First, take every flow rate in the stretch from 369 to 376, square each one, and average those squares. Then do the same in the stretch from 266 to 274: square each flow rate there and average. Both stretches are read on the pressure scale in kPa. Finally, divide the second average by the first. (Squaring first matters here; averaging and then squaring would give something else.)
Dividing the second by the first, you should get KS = 1.69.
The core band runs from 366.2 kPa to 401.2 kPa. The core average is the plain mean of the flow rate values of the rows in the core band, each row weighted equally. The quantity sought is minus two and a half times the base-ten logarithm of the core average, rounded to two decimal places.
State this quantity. -4.69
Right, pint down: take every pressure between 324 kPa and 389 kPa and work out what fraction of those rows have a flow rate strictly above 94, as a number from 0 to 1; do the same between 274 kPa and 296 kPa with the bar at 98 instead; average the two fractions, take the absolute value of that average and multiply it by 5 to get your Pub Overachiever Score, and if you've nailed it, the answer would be 1.5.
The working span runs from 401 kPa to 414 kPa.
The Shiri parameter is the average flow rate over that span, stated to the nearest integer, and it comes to 99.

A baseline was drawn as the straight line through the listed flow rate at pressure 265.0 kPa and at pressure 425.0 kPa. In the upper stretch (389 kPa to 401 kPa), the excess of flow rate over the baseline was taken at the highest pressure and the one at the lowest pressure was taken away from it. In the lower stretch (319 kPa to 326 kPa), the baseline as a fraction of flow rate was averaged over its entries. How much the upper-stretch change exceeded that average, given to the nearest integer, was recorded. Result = 11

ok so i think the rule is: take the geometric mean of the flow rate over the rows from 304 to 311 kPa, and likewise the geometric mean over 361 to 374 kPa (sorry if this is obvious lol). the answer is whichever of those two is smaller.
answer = 87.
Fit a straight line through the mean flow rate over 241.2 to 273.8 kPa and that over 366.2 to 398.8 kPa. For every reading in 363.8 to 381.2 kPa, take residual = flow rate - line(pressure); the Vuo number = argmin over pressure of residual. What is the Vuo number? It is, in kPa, 380.0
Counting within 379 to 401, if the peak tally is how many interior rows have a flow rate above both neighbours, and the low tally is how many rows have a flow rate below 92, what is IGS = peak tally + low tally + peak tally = 10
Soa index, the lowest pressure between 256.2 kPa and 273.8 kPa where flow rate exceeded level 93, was 257.5 kPa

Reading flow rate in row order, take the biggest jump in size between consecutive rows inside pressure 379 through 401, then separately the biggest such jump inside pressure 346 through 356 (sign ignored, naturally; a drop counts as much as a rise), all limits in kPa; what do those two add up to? 17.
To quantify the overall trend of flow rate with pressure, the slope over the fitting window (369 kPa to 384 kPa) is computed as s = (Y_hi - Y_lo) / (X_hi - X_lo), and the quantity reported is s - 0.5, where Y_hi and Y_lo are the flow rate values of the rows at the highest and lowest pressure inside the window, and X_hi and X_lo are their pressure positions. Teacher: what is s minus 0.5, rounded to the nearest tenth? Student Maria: -2.9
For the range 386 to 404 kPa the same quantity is 1.5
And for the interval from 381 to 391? 3.5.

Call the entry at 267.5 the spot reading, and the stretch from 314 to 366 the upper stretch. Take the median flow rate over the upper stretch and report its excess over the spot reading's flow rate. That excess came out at 7.9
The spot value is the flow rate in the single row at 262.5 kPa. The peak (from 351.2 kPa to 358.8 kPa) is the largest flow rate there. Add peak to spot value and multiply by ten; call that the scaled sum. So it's 2011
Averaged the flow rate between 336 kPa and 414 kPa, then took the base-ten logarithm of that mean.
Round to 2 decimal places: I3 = 1.95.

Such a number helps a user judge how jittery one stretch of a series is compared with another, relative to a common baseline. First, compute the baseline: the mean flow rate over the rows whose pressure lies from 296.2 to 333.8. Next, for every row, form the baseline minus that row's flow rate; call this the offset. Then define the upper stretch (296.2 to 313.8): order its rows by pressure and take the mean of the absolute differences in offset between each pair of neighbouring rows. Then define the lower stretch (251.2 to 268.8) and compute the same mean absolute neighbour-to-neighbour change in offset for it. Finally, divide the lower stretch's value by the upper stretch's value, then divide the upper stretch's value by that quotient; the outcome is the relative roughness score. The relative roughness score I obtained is 4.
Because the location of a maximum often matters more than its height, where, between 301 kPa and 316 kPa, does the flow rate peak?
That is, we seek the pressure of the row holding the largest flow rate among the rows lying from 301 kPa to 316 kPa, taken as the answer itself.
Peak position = 312.5 kPa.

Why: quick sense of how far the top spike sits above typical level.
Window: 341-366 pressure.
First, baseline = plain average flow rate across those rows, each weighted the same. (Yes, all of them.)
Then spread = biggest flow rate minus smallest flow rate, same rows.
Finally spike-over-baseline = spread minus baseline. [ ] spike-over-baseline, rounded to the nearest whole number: -85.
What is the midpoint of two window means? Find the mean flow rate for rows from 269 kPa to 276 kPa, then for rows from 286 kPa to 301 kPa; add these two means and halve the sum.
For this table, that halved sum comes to 91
